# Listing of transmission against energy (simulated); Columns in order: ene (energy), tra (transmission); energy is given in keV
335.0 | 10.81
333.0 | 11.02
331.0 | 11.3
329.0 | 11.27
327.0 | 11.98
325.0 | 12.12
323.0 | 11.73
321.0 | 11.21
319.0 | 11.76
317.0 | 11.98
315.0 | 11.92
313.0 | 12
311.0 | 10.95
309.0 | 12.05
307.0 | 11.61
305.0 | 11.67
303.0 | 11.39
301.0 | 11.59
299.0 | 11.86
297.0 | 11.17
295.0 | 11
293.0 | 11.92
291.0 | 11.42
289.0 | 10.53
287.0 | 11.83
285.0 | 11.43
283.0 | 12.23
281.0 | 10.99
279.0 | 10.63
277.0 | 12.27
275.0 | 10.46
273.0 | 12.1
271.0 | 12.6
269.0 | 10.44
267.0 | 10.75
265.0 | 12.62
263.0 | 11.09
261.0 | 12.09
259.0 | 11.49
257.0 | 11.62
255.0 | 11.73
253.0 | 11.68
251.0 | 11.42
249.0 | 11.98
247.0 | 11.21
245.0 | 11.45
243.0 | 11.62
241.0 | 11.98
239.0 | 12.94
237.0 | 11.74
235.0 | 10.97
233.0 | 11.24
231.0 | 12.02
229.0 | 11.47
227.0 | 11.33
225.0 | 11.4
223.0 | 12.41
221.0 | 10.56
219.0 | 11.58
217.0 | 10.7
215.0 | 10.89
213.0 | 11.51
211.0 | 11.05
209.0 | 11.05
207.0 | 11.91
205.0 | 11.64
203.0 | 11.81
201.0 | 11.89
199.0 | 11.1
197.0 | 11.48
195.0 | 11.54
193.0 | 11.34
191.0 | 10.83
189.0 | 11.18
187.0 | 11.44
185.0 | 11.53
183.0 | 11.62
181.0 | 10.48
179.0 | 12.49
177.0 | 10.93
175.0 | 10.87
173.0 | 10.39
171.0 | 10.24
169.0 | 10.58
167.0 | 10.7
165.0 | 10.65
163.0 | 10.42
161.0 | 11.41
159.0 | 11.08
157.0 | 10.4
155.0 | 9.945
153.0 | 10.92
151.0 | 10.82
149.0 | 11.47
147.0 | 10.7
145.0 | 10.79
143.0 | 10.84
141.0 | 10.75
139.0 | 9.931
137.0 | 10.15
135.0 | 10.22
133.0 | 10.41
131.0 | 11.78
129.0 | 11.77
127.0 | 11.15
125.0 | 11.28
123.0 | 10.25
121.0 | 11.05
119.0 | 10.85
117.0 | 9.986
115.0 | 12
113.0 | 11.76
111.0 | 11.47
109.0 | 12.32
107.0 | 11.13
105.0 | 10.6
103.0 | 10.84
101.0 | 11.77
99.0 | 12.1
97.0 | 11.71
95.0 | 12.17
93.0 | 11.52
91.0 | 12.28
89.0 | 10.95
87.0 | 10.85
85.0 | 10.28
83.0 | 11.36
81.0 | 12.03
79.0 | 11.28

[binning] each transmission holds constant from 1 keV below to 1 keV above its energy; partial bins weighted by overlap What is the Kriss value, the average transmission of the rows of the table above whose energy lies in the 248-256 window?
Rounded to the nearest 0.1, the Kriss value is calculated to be 11.7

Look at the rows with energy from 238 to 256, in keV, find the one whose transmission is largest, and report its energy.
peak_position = 239.0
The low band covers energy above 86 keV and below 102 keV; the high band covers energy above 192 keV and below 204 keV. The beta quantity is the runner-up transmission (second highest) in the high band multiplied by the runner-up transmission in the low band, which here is 144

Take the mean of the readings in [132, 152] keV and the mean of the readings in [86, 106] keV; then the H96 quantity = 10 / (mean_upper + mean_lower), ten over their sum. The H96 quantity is 0.453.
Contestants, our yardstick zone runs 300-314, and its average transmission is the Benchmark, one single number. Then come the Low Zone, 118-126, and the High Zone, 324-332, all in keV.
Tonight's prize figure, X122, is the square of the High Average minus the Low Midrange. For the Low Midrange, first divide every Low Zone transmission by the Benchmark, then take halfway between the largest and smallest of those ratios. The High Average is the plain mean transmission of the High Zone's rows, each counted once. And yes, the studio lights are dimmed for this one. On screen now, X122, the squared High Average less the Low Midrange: 135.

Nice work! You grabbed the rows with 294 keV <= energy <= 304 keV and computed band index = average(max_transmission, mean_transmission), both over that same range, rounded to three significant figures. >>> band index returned 11.6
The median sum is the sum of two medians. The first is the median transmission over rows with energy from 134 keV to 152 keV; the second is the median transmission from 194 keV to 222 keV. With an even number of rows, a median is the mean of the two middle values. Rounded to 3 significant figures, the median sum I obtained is 22.2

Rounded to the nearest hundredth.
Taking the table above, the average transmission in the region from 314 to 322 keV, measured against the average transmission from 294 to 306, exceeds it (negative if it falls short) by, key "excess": 0.27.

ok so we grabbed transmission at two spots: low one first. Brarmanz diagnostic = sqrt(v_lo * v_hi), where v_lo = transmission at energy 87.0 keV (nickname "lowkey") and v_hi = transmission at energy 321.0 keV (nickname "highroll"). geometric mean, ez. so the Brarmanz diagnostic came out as 11.0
